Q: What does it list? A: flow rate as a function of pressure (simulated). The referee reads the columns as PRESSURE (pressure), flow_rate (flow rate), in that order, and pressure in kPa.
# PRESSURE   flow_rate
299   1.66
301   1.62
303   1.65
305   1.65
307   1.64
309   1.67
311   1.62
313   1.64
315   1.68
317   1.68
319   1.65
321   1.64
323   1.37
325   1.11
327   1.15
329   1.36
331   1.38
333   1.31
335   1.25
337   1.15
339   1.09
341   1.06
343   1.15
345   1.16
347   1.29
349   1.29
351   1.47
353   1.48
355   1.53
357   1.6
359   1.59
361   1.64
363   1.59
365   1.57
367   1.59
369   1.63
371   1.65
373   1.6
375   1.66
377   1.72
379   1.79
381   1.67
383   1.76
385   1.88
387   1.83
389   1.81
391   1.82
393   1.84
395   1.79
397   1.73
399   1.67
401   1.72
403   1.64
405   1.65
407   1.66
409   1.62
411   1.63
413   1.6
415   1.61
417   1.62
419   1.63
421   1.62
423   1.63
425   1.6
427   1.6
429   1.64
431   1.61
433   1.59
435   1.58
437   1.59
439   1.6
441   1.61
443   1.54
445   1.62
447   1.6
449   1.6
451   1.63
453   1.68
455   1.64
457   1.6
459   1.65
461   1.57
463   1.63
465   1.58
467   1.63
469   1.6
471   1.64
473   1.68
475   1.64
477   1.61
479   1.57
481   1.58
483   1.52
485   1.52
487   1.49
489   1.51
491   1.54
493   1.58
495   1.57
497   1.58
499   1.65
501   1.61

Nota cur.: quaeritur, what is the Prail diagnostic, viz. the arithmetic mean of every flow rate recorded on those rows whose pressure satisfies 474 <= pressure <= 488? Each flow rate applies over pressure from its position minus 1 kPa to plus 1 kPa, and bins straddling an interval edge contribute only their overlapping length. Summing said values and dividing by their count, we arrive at 1.56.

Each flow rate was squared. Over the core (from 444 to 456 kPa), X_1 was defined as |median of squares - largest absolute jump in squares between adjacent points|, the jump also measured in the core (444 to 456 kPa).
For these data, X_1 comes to 2.48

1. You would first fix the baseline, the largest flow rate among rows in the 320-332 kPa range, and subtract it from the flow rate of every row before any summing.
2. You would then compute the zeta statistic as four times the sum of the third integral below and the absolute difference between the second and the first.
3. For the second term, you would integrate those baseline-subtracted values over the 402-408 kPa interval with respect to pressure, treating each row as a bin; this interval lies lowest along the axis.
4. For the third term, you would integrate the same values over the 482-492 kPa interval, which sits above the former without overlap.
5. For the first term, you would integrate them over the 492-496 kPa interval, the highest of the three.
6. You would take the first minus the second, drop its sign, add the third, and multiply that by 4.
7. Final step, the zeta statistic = -3.7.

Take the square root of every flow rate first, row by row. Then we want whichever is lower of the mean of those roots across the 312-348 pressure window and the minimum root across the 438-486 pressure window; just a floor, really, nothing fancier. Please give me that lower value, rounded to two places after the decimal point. 1.15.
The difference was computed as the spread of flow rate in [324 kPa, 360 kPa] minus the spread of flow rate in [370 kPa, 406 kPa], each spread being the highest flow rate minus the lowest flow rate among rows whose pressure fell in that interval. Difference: 0.26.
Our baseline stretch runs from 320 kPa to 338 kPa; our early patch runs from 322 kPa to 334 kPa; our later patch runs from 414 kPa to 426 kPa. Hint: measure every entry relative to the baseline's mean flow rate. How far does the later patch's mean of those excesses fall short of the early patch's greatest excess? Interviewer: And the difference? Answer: -0.24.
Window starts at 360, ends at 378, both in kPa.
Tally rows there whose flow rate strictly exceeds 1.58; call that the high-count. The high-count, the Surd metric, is 8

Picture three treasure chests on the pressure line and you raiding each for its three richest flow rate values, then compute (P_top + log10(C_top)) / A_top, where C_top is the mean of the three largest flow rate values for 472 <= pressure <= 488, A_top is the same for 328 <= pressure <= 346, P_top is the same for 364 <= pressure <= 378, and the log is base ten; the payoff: 1.40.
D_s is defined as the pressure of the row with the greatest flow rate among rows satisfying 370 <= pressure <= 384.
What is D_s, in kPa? 379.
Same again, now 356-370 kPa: 361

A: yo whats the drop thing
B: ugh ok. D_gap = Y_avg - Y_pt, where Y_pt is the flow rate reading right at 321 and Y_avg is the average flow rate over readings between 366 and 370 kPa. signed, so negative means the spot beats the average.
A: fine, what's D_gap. -0.03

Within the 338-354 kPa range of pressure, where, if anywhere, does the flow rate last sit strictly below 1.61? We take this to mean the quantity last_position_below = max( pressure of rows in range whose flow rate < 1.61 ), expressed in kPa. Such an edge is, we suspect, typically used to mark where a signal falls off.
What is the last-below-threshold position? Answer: 353 kPa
